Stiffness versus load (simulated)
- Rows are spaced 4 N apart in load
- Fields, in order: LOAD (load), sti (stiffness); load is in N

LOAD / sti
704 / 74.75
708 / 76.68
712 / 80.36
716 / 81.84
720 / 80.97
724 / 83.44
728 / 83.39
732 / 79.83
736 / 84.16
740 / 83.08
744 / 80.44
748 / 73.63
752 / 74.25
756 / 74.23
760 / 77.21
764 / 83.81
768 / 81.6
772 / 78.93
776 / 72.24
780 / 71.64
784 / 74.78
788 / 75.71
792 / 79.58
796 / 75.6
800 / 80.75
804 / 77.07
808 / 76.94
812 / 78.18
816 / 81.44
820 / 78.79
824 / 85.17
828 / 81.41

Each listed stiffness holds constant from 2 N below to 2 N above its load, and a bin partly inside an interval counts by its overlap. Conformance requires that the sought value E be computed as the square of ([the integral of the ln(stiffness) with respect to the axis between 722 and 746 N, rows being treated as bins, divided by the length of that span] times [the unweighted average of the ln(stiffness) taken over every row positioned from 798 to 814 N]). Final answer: 370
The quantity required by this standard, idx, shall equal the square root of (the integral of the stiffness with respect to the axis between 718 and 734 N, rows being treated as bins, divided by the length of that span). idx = 9.05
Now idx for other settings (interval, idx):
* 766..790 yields 8.71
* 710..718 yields 9.01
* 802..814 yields 8.80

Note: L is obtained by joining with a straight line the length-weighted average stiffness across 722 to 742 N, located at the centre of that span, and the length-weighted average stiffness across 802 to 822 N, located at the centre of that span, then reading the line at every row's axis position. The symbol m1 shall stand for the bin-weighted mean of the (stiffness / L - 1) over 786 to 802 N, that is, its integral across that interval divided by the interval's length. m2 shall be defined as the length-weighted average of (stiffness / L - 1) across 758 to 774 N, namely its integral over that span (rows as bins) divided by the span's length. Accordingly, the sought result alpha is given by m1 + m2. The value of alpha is -0.03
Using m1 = -0.019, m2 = -0.01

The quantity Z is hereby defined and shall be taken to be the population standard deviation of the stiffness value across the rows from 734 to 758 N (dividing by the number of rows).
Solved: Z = 4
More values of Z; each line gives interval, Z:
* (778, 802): 3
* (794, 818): 2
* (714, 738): 2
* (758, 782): 4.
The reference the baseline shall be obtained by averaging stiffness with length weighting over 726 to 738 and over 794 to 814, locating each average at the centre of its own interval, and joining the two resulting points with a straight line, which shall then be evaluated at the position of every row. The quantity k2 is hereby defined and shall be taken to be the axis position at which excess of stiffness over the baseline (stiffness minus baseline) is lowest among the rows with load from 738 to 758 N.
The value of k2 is 748 N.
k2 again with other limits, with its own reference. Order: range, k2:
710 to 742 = 712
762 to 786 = 780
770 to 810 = 780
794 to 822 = 796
